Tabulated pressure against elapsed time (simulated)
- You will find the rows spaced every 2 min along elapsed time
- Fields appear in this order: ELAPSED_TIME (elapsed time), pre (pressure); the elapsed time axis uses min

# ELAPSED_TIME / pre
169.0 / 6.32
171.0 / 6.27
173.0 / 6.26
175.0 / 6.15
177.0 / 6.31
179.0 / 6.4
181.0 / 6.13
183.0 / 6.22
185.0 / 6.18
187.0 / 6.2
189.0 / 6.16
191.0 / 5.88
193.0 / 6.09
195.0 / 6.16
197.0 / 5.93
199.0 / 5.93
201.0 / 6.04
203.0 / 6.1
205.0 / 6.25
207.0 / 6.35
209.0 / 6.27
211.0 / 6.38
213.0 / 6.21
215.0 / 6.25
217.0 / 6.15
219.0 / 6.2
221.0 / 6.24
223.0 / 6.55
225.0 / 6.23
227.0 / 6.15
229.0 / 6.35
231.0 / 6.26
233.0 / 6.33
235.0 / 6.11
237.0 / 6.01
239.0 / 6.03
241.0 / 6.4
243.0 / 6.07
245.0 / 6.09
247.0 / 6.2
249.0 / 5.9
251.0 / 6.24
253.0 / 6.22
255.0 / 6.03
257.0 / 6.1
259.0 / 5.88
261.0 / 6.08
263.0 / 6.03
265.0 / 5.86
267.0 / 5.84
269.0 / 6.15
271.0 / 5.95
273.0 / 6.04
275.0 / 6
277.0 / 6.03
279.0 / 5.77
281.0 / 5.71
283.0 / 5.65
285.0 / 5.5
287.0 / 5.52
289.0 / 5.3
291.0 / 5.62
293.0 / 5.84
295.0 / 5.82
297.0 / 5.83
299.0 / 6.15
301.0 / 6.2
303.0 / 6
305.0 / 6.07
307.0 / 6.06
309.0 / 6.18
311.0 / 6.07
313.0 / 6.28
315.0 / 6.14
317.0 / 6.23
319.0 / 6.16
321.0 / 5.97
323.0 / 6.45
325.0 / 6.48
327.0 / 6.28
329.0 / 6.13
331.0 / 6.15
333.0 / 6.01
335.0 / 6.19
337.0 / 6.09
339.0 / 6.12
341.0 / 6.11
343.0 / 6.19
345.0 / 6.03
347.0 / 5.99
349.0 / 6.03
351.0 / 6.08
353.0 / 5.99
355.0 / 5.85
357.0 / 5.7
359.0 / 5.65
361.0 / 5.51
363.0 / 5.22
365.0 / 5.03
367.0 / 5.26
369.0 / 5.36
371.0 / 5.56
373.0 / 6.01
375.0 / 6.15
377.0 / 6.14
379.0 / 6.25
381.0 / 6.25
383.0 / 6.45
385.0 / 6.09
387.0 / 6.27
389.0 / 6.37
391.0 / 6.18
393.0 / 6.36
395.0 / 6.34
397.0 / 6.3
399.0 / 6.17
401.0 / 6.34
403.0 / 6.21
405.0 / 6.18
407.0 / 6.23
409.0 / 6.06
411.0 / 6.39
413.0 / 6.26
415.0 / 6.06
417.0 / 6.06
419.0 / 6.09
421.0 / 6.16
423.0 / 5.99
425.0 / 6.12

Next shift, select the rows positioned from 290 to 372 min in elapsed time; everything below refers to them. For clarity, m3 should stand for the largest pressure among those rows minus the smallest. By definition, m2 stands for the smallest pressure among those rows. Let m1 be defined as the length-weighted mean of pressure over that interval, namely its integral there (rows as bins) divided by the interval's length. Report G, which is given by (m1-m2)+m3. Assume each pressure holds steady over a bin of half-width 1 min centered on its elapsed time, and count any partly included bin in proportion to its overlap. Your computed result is 2.4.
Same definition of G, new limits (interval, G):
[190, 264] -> 0.9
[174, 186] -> 0.4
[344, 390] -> 2.3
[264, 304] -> 1.4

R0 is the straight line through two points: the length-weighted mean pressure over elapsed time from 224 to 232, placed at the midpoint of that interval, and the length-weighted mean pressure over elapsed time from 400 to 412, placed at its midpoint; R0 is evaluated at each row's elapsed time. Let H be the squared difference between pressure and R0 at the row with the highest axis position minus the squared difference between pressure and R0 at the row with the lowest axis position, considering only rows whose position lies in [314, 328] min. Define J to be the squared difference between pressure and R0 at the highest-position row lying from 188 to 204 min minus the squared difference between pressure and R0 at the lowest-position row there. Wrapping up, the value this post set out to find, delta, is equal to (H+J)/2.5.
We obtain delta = 0.00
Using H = -0.009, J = 0.01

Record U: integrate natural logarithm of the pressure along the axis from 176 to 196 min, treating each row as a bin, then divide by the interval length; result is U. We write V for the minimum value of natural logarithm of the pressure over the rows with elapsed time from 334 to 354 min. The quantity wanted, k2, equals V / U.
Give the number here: 0.98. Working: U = 1.82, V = 1.79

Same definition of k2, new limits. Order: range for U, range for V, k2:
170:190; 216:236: 0.99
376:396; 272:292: 0.91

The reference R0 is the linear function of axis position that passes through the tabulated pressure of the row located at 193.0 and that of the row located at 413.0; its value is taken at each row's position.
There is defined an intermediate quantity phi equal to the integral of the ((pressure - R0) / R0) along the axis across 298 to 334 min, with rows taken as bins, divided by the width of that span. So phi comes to 0.00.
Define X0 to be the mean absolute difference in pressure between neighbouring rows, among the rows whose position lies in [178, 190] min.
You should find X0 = 0.09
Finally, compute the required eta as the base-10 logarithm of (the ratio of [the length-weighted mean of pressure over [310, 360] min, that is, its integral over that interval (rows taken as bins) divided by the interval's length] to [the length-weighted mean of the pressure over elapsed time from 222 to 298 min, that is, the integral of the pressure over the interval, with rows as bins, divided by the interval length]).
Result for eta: 0.007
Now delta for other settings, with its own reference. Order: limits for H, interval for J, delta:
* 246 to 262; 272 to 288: 0.20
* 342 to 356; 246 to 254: 0.06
